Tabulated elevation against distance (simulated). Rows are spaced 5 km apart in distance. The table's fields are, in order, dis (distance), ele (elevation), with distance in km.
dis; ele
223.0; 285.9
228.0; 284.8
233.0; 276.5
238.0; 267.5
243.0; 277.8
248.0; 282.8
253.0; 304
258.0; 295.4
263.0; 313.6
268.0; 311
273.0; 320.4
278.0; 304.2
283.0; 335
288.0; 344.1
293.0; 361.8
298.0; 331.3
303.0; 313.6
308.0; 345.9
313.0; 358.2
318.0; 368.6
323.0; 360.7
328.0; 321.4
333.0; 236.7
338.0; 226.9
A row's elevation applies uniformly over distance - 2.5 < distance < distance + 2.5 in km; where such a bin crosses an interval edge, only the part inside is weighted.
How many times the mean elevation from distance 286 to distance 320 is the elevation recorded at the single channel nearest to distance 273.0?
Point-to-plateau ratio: 0.93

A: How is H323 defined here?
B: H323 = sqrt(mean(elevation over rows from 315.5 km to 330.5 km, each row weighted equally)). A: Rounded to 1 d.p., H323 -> 18.7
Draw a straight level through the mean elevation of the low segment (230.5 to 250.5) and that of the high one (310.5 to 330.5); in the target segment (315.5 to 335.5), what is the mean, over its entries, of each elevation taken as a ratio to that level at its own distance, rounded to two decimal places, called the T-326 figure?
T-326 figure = 0.90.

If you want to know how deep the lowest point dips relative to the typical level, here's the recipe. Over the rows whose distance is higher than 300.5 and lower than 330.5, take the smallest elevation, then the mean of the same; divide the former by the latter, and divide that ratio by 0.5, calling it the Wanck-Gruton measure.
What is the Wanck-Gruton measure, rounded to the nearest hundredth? 1.82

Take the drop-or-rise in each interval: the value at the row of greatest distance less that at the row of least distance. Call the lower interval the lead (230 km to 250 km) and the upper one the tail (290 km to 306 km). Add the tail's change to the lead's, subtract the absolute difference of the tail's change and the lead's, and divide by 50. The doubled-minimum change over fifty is -1.9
